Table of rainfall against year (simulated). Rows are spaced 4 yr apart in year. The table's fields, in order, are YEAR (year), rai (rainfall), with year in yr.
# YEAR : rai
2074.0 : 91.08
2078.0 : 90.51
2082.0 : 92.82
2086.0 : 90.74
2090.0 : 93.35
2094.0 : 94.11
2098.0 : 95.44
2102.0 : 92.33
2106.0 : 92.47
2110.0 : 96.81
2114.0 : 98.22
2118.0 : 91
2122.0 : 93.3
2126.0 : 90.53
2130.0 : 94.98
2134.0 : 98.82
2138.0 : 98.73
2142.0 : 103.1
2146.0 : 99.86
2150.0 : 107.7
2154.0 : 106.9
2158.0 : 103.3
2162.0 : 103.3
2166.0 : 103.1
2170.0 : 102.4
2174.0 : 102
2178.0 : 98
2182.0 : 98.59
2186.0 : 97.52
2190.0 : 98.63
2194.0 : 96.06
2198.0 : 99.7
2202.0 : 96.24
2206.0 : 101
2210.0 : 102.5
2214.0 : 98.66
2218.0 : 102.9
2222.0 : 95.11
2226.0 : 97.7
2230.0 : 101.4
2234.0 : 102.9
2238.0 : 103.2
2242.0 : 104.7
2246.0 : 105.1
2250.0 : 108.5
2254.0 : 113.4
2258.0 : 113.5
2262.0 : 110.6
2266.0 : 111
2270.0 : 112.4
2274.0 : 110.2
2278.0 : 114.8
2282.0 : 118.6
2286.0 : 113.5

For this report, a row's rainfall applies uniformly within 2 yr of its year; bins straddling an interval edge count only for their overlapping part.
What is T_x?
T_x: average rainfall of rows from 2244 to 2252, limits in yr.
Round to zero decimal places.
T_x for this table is 107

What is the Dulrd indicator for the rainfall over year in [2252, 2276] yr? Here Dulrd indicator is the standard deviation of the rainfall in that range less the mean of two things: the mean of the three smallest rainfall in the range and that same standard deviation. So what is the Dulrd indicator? -54.6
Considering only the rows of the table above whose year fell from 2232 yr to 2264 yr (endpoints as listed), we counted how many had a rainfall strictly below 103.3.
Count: 2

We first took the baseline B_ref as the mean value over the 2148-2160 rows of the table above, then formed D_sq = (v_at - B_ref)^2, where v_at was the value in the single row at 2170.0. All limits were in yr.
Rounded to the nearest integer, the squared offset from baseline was 13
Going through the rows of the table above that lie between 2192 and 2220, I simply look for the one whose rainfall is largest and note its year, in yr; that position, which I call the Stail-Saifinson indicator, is 2218.0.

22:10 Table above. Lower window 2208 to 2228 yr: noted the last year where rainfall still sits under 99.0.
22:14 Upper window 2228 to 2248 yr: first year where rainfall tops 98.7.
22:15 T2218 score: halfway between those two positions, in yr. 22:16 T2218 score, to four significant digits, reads 2228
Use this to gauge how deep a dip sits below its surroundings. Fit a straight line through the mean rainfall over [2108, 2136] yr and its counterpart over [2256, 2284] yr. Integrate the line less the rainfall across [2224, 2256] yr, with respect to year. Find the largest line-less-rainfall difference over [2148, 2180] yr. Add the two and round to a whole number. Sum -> 154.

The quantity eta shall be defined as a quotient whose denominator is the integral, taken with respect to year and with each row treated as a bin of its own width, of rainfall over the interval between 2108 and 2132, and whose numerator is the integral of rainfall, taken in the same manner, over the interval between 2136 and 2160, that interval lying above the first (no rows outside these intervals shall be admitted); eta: 1.10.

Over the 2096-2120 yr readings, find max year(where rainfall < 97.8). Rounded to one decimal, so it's 2118.0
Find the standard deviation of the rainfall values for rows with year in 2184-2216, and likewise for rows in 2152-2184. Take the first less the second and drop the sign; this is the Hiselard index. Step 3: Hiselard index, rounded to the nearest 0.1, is 0.6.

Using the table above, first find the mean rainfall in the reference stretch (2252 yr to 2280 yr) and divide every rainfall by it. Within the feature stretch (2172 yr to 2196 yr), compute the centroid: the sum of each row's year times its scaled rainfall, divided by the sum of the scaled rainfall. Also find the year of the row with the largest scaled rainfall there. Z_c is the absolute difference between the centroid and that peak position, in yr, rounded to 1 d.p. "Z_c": 9.9 yr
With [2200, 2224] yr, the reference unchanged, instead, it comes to 6.0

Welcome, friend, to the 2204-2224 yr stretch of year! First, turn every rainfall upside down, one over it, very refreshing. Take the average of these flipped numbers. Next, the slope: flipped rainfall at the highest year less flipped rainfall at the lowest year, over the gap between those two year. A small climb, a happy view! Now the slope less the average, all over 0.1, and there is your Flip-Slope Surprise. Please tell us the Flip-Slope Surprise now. -0.100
